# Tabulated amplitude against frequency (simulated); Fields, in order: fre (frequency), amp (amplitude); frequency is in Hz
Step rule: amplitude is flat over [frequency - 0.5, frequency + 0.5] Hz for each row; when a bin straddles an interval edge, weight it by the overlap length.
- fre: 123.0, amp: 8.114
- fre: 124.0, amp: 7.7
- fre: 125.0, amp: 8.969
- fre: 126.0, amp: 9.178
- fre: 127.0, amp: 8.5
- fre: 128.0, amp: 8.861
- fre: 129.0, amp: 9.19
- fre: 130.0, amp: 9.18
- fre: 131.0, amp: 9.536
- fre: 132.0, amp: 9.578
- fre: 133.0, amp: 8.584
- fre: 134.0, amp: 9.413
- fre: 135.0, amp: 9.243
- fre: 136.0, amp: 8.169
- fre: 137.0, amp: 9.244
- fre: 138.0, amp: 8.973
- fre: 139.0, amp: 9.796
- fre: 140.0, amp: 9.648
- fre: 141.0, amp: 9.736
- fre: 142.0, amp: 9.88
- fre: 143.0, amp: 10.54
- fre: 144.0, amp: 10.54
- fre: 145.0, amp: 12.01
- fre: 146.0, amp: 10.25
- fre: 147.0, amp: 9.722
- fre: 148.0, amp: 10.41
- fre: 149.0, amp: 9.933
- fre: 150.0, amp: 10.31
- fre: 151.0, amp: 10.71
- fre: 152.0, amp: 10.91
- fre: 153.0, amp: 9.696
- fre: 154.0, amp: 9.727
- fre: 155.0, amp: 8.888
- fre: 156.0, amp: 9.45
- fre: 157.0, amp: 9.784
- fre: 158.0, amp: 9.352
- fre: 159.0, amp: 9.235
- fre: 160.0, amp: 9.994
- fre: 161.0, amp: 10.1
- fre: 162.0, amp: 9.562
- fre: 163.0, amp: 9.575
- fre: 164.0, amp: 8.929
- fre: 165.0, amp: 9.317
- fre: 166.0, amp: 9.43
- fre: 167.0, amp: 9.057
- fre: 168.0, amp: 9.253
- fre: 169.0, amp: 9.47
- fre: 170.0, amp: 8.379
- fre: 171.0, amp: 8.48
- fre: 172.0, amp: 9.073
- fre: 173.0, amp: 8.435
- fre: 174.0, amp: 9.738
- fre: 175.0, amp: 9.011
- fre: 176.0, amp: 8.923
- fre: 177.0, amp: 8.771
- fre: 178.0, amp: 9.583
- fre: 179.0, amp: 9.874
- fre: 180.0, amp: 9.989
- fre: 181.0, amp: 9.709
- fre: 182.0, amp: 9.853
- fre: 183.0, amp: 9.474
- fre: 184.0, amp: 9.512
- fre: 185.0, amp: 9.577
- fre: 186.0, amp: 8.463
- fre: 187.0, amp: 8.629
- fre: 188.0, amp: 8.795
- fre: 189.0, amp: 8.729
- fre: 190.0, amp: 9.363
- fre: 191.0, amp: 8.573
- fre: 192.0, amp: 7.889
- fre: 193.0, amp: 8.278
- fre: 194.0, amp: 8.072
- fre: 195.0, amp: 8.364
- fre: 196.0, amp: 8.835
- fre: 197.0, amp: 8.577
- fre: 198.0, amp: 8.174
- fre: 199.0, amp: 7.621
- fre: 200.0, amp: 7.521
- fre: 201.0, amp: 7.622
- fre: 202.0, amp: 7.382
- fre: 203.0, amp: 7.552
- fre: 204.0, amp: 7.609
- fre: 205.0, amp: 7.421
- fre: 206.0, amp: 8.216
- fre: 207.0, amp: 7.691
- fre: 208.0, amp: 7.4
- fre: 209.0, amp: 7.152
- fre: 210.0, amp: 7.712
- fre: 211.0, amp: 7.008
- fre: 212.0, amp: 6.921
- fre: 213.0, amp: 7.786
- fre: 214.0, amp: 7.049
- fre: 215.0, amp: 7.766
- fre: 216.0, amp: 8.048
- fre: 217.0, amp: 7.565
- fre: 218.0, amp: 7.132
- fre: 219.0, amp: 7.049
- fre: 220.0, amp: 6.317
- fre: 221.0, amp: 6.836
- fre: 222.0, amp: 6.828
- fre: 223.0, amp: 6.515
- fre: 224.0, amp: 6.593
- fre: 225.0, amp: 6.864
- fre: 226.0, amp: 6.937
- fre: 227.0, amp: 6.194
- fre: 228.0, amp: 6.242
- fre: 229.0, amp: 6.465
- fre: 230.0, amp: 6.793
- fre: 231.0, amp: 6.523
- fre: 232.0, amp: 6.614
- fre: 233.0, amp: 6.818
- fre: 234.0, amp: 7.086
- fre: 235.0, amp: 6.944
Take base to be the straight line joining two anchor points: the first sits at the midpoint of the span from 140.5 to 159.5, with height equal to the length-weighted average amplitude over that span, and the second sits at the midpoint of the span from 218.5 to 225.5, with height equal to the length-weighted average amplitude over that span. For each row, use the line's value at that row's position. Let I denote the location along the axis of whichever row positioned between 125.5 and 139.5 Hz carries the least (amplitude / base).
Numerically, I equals 136.0 Hz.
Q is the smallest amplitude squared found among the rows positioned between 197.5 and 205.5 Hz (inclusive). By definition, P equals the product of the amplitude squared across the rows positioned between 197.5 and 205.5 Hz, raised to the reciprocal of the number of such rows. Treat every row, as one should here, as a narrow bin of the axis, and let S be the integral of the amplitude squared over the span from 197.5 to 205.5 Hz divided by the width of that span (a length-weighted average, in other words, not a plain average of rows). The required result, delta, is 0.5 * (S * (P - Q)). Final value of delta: 99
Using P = 58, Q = 54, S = 58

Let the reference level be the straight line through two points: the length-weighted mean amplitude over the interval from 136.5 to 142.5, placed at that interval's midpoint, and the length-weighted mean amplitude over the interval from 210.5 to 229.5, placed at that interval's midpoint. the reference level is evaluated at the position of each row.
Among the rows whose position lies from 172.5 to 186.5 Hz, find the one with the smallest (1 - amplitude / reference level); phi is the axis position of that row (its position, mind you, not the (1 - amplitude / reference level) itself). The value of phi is 180.0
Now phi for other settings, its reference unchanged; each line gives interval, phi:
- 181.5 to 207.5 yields 182.0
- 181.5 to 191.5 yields 182.0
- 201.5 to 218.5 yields 216.0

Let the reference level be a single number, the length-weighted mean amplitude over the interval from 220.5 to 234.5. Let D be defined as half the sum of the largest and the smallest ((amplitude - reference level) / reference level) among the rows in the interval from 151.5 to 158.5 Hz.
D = 0.49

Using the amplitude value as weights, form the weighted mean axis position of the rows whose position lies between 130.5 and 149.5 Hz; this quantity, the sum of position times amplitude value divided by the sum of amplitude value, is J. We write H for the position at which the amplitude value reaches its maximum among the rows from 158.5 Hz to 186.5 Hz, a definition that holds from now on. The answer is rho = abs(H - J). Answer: 20.7 Hz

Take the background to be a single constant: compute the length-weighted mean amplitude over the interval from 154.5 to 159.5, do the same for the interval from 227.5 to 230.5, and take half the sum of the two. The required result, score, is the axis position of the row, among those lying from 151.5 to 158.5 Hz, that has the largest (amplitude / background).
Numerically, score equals 152.0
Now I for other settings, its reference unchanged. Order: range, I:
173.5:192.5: 192.0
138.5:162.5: 155.0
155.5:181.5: 170.0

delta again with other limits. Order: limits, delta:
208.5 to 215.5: 159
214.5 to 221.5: 324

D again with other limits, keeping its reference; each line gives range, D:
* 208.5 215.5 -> 0.10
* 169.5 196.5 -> 0.34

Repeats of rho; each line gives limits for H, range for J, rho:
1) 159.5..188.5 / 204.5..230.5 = 56.1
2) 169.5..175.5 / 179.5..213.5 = 21.6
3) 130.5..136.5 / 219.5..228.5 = 92.0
